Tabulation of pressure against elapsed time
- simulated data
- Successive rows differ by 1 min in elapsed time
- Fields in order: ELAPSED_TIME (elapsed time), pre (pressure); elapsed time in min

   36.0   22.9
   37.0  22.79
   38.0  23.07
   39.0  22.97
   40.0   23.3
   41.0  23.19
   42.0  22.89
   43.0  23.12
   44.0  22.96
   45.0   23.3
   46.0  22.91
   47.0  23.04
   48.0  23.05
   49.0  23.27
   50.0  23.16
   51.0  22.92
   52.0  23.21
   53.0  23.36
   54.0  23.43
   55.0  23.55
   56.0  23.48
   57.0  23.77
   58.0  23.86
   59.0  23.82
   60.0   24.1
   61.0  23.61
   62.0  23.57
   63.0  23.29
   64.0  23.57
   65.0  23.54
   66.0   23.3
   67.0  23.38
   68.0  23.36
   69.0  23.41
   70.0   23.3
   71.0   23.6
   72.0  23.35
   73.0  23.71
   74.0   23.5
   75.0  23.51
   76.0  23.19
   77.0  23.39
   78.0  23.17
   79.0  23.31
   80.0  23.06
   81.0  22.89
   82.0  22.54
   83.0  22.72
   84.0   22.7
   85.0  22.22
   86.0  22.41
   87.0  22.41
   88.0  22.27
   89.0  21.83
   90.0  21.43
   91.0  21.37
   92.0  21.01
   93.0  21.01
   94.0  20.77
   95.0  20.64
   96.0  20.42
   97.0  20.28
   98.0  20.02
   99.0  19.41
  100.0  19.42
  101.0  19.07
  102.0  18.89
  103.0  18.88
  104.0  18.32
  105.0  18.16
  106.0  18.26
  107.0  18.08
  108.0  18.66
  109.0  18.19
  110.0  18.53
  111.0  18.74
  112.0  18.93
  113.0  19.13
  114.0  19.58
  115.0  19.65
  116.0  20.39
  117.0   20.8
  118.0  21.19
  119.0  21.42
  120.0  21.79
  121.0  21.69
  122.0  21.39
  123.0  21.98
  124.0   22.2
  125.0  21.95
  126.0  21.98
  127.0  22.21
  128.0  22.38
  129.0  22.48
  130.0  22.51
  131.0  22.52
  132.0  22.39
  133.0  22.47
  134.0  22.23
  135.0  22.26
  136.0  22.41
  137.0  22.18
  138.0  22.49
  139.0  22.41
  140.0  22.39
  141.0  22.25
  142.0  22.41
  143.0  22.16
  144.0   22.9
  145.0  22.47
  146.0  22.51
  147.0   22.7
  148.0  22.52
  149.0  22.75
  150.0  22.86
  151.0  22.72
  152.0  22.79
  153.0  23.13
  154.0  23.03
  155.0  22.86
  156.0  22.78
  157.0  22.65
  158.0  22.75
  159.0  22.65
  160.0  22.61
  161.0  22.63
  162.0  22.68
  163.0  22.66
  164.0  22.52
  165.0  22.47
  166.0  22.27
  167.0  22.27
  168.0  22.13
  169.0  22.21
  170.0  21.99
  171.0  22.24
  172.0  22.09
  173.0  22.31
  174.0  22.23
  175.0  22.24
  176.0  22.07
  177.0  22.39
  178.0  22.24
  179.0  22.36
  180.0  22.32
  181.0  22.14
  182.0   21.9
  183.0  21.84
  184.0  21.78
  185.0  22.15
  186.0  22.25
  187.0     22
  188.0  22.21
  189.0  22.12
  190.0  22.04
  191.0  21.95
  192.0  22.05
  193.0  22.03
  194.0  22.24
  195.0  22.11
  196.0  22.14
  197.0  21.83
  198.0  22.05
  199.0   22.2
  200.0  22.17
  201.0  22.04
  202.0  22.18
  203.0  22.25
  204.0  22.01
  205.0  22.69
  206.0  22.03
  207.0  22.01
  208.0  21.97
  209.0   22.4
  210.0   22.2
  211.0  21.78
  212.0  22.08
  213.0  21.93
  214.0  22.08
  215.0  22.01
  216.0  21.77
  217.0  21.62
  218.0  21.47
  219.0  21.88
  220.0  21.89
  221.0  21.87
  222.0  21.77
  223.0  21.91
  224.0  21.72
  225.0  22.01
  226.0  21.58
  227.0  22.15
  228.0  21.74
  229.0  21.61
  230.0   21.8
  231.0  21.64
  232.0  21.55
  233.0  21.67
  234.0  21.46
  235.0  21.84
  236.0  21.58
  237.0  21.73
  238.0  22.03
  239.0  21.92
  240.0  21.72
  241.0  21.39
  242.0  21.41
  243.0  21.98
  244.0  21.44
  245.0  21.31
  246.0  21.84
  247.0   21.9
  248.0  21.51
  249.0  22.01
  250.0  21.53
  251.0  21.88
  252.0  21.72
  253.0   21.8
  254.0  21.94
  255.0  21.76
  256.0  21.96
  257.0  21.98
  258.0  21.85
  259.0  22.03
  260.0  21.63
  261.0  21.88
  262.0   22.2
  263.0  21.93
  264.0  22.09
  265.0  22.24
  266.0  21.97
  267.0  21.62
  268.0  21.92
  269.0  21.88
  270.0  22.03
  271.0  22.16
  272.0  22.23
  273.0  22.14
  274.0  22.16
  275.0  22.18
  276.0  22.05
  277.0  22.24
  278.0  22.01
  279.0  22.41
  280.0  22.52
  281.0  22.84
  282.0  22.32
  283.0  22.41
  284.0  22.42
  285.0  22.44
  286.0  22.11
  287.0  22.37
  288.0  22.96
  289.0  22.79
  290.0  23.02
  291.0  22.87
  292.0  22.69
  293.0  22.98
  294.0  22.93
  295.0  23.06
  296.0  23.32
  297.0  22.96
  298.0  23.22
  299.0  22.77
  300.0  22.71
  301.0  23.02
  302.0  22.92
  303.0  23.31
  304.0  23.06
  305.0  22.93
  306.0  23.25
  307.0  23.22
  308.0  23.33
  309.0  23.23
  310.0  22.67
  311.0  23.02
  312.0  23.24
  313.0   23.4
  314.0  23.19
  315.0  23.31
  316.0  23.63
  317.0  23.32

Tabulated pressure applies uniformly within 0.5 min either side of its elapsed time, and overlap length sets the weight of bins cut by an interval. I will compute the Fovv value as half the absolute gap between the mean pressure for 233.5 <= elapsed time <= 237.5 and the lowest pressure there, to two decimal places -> 0.10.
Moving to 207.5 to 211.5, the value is 0.15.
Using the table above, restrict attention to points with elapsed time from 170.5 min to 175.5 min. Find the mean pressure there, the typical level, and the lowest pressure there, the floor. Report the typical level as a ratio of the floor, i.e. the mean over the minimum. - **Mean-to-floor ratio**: 1.01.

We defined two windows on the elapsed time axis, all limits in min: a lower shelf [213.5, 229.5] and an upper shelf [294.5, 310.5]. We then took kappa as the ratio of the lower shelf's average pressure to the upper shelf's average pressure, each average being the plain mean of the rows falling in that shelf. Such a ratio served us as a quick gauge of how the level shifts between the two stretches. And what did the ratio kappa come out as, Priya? 0.95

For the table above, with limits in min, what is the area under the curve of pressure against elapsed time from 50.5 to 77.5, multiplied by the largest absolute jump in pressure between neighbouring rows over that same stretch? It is 311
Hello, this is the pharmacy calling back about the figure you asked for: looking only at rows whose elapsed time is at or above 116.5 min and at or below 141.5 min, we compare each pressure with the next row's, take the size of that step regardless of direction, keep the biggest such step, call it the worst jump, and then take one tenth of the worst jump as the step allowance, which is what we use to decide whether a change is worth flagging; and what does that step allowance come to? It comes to 0.059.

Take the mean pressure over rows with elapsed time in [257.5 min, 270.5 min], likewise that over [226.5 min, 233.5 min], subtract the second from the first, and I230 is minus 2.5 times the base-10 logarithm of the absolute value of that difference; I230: 1.7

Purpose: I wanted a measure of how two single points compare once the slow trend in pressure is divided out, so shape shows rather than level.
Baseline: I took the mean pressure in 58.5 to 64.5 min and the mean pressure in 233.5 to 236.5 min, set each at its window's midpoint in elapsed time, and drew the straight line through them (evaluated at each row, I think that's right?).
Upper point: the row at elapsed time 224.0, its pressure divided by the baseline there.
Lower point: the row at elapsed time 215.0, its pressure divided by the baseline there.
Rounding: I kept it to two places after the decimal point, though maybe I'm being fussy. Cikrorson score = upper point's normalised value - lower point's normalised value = -0.01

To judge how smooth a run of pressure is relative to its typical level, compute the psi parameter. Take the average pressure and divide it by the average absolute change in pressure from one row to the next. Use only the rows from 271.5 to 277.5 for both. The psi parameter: 246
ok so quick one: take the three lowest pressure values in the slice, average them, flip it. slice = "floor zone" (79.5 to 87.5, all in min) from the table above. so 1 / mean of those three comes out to 0.0447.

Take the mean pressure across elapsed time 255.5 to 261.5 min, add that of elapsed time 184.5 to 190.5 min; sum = 44.0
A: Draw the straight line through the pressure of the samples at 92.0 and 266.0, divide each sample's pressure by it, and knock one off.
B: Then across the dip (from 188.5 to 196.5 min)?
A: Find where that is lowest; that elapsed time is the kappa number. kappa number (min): 191.0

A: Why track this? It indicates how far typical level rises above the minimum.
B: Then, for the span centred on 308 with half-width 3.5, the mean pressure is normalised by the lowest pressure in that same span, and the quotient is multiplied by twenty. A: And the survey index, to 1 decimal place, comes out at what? 20.4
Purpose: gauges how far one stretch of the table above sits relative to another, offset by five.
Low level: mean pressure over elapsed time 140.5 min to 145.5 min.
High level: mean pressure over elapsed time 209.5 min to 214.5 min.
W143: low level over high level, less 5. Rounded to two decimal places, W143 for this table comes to -3.98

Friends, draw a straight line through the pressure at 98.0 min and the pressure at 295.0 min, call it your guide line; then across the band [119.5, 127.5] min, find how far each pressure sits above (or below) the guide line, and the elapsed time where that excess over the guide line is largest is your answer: 124.0 min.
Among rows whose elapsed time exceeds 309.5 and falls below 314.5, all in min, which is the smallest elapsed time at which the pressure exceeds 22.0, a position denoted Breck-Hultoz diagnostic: 310.0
